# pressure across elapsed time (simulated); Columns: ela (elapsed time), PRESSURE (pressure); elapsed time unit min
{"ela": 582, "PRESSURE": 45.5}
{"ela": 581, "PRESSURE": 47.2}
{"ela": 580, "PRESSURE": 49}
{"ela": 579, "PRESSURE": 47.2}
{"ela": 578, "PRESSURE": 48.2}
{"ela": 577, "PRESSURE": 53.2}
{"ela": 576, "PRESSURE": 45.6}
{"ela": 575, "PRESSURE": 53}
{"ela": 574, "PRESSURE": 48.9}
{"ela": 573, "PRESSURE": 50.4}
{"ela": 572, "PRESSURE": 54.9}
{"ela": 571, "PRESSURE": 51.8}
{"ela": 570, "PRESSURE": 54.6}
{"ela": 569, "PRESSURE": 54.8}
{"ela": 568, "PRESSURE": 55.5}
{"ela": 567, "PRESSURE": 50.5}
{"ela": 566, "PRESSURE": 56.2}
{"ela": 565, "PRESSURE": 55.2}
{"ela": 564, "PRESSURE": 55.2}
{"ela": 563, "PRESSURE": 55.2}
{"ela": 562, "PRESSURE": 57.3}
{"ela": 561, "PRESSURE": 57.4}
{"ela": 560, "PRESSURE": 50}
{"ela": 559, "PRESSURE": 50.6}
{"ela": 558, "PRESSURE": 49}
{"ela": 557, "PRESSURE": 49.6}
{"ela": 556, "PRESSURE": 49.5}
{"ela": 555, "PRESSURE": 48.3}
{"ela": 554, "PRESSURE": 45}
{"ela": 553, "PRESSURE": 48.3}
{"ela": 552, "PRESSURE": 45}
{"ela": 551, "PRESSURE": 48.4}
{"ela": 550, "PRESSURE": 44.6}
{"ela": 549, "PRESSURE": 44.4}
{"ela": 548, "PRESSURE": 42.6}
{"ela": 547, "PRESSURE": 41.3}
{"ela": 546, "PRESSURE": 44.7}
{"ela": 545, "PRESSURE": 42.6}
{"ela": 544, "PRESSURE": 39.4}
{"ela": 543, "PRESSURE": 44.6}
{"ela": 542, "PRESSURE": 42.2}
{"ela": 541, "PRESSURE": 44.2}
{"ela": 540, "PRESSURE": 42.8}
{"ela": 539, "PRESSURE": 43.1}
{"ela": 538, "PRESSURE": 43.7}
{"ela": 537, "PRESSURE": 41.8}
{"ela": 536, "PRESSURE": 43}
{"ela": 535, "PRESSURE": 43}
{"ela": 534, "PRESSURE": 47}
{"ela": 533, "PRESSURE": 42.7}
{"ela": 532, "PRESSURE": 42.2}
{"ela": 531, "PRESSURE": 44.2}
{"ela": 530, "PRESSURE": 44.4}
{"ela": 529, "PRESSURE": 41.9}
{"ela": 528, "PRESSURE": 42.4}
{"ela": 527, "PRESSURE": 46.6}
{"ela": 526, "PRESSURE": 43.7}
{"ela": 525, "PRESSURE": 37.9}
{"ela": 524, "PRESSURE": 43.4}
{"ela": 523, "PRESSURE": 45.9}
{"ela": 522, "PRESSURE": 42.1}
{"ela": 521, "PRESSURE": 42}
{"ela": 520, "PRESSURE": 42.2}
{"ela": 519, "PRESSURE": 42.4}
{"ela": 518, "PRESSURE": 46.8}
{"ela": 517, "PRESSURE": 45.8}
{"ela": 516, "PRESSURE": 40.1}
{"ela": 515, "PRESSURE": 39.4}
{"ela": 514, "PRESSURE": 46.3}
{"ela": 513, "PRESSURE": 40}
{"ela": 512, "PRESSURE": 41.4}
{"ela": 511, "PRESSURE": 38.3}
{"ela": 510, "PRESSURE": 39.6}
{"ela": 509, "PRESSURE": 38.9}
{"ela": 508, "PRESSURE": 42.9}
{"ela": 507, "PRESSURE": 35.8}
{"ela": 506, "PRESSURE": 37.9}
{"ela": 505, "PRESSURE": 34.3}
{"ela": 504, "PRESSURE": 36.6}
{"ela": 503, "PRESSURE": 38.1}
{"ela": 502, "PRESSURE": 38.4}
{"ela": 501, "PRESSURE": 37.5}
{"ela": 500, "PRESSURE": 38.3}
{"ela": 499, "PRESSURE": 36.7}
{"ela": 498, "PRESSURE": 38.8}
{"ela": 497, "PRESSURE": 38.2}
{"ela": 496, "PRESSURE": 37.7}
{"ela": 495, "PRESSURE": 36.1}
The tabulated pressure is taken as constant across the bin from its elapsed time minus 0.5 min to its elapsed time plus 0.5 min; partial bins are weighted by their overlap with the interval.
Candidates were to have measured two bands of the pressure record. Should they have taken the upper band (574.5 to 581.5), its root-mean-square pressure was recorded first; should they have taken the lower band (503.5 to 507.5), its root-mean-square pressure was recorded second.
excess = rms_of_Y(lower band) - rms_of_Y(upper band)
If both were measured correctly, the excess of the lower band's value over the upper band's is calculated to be -13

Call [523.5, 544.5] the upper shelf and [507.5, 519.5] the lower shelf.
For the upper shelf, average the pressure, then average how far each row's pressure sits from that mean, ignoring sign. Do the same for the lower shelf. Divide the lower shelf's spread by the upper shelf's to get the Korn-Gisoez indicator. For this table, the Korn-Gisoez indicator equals 1.84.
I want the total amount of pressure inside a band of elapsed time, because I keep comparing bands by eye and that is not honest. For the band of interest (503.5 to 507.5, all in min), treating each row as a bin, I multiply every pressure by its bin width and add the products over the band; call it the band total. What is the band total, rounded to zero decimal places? 145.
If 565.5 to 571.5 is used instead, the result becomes 323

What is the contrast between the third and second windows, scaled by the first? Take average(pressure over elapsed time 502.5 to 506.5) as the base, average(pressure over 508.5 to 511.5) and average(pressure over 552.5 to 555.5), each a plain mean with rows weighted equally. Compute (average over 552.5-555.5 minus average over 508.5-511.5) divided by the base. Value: 0.23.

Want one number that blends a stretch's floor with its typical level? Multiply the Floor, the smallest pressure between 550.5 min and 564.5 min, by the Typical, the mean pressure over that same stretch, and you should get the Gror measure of 2278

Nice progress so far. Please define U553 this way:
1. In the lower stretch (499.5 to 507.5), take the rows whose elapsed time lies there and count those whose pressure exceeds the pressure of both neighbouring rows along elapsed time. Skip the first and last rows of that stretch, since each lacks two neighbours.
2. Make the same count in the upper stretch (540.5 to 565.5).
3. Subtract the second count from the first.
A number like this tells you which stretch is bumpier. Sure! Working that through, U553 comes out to -5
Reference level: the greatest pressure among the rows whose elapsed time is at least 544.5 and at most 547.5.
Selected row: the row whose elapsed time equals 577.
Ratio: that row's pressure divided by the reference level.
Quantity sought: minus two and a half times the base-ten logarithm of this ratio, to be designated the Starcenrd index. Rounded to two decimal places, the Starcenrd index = -0.19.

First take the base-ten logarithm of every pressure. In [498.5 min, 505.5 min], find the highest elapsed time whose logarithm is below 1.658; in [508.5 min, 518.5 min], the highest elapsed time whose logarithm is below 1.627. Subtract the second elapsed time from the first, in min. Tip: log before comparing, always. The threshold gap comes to -11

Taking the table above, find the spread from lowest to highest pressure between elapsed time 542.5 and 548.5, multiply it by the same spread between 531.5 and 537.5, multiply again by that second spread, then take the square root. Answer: 12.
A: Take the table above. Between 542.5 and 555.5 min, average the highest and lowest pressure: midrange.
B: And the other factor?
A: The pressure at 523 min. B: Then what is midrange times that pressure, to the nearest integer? 2015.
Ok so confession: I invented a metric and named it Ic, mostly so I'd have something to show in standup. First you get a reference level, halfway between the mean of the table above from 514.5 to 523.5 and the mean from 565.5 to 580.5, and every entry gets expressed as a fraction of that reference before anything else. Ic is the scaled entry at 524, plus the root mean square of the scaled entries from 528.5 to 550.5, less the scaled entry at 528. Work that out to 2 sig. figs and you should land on 0.94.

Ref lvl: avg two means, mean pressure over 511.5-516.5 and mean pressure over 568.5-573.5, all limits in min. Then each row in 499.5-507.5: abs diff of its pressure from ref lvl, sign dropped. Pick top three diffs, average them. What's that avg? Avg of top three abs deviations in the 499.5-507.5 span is 12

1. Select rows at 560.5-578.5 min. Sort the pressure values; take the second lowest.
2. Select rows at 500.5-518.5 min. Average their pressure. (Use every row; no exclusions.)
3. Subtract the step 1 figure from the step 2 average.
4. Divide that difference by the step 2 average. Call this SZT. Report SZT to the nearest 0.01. -0.21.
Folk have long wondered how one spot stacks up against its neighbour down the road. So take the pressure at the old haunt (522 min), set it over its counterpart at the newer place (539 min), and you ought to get 0.977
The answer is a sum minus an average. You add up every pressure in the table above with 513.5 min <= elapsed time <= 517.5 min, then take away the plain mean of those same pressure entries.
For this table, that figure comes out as 129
